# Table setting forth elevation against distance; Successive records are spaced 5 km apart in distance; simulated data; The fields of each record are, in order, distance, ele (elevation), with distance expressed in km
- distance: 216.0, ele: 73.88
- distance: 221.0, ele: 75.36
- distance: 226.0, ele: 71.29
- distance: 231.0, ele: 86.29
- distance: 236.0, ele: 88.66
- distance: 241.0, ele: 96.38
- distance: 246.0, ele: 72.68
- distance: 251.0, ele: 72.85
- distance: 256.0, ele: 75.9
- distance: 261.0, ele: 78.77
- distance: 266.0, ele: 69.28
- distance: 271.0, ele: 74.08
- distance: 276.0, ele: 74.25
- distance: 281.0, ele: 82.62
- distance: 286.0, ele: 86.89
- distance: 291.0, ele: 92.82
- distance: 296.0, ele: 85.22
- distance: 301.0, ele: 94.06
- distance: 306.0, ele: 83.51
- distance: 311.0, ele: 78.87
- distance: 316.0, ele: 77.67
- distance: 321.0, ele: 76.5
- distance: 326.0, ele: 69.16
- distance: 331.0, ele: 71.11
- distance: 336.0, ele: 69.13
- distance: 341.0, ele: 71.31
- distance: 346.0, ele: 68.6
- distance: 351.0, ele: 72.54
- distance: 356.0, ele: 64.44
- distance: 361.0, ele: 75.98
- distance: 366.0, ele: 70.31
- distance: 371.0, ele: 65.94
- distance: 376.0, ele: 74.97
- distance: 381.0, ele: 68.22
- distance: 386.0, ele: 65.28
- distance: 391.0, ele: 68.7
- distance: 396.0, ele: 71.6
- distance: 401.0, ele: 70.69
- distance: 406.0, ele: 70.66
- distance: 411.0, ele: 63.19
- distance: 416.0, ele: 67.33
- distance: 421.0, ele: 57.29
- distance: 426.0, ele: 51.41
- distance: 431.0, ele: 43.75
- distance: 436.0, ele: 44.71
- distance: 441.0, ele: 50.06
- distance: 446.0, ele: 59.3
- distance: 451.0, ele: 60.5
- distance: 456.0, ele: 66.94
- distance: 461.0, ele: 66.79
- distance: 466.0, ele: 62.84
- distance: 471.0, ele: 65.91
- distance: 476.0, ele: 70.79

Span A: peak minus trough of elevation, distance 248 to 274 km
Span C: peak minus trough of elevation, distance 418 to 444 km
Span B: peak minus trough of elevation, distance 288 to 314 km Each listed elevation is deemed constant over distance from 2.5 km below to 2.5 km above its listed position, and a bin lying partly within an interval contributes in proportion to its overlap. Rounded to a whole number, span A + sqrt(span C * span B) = 24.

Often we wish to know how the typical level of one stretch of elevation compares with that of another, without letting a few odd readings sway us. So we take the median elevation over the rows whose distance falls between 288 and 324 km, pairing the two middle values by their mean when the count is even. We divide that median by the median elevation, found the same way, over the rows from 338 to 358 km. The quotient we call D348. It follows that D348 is 1.19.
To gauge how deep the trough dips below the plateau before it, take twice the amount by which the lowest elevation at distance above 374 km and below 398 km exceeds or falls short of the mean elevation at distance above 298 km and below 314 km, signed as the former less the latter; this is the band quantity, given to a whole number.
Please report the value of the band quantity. -40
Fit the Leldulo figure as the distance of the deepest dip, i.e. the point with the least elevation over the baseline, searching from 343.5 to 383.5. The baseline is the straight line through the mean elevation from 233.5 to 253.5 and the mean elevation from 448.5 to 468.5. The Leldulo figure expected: 356.0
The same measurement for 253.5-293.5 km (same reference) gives 266.0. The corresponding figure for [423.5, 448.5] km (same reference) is 431.0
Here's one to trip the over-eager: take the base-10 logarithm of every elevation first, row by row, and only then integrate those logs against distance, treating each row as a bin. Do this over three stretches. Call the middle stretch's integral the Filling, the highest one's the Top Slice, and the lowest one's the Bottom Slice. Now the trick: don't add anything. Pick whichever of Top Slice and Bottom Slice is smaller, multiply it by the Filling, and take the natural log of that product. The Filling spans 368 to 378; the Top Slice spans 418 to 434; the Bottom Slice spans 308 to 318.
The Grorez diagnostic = 5.9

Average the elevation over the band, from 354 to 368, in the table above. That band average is 70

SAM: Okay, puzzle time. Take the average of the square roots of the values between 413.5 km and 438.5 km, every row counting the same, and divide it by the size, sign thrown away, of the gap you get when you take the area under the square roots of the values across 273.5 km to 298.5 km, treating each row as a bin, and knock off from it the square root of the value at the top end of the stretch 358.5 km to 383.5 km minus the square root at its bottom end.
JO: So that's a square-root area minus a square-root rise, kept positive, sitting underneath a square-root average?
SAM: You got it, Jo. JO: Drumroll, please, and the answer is 0.0315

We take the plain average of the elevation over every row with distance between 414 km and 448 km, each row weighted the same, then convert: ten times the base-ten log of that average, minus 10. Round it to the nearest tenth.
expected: 7.3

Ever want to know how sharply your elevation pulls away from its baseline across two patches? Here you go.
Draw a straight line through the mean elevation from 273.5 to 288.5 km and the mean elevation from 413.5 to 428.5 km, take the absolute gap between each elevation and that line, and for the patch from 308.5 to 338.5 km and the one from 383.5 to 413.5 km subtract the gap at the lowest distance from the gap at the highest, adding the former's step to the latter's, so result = 3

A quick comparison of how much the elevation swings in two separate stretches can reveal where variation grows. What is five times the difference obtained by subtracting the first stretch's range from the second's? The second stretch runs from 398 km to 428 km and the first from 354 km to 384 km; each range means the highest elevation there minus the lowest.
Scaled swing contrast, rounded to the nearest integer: 39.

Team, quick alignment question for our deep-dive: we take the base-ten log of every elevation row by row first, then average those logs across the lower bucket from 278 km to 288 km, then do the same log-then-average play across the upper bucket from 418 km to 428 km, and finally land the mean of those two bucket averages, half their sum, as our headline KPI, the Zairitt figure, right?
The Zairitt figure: 1.83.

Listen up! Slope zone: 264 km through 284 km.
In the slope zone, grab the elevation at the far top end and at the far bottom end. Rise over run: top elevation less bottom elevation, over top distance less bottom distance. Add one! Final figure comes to 1.9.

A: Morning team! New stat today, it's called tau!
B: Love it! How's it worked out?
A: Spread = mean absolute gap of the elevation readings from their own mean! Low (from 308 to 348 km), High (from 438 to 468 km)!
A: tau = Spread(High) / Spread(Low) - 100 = -98.8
